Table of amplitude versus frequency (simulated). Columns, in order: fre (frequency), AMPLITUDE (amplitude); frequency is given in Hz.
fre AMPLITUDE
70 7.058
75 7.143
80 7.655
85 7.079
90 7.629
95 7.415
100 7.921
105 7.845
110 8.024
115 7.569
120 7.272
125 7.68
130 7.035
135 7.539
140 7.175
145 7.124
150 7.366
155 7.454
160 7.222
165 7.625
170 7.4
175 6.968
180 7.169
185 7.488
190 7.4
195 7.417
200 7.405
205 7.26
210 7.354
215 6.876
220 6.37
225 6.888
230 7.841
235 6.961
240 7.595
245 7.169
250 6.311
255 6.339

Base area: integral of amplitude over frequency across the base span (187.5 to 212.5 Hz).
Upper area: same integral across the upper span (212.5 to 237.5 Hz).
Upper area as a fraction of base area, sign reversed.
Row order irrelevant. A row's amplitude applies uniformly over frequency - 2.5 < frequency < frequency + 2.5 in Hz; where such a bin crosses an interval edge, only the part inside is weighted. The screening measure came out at -0.948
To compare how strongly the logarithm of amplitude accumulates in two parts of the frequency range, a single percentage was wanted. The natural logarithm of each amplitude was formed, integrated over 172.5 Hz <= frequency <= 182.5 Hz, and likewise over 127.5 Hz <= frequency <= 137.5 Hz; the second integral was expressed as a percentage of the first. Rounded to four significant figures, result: 101.5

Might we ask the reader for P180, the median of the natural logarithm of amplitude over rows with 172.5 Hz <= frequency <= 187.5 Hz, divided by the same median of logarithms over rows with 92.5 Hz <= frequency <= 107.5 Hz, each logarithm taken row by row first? 0.96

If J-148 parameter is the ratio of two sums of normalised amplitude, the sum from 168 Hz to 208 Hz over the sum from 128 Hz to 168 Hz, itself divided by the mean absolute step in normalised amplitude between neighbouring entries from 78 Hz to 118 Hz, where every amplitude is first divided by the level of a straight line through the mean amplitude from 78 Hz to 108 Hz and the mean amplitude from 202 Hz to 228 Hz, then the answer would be 21.6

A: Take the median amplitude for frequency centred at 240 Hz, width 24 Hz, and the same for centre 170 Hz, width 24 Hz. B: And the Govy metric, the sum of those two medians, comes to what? 14.4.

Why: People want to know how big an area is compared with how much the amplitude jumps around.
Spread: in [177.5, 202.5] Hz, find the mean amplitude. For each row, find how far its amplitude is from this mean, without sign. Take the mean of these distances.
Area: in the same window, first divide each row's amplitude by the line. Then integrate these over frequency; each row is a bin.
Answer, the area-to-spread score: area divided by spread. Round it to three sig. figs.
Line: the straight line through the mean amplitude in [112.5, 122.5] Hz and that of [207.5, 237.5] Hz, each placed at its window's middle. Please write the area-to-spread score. 311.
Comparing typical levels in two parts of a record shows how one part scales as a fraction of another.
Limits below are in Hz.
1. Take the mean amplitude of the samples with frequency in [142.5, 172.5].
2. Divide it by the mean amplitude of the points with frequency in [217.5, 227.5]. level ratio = 1.11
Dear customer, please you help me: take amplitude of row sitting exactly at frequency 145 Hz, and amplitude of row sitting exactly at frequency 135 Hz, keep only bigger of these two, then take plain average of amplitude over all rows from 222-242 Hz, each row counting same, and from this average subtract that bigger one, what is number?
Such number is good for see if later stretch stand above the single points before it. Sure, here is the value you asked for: -0.2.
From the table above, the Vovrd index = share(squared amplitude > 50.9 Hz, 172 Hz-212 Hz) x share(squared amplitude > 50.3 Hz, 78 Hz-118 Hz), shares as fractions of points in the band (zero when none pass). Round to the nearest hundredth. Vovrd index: 0.77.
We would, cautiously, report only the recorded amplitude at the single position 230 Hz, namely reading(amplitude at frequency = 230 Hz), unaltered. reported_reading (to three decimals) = 7.841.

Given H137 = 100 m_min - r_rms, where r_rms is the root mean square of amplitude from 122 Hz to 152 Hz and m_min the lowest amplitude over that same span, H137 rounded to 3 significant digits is 696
